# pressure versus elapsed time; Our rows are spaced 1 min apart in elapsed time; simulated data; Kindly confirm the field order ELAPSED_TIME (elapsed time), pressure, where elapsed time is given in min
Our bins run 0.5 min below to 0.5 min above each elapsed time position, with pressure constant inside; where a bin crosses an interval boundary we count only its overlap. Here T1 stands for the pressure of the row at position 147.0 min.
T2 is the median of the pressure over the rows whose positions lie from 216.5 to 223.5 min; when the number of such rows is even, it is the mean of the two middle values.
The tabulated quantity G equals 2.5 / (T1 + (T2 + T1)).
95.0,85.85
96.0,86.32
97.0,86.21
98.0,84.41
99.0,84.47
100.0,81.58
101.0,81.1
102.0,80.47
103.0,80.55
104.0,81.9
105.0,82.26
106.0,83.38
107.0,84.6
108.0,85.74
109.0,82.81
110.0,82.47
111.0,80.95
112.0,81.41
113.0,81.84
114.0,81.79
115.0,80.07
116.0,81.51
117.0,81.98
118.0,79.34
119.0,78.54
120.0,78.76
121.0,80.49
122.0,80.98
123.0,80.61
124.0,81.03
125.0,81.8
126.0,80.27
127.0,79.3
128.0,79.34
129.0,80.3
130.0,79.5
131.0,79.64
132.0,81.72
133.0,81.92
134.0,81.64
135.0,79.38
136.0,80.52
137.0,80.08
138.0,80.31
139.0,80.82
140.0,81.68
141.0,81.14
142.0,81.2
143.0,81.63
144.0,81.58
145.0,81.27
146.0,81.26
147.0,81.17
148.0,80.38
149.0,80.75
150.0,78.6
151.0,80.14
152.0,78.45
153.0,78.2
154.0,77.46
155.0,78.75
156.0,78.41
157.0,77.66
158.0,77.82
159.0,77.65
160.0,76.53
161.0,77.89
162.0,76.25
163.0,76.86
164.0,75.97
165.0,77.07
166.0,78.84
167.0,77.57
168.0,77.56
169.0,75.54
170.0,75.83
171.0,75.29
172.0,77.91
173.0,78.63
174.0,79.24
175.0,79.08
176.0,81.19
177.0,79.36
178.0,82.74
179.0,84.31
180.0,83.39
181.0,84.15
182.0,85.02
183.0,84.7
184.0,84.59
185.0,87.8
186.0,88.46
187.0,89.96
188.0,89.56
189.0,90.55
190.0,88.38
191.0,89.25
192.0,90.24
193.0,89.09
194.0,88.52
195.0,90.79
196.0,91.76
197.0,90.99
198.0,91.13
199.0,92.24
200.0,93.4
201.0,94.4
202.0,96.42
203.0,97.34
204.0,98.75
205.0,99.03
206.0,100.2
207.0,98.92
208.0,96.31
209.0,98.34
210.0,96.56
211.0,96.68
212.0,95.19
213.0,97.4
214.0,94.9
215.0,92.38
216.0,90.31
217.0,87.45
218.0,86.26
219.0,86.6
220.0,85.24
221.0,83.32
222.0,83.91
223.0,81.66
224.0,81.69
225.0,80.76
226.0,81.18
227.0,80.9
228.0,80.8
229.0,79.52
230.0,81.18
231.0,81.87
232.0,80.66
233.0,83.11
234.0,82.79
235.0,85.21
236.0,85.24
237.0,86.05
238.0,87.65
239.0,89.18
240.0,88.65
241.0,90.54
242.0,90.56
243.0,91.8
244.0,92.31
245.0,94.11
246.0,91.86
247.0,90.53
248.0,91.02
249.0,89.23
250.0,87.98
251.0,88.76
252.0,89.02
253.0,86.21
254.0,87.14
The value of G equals 0.0101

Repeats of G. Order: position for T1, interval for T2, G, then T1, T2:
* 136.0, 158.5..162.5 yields 0.0105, 80.52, 77.1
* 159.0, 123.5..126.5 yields 0.0106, 77.65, 81.0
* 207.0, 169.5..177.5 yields 0.0090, 98.92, 78.9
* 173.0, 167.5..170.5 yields 0.0107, 78.63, 75.8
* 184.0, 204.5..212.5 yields 0.0094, 84.59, 97.5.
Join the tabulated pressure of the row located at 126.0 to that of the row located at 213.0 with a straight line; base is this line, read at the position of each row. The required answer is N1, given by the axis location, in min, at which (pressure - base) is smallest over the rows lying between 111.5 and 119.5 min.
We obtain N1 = 119.0 min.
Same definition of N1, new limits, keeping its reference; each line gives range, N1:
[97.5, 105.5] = 103.0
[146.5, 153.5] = 153.0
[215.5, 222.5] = 221.0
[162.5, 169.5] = 169.0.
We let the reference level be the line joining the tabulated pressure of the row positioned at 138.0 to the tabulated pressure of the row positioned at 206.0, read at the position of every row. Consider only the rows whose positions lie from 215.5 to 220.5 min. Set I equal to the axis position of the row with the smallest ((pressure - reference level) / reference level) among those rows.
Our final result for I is 220.0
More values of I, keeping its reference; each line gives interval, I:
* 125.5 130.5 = 130.0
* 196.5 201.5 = 198.0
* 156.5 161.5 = 160.0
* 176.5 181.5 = 177.0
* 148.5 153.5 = 153.0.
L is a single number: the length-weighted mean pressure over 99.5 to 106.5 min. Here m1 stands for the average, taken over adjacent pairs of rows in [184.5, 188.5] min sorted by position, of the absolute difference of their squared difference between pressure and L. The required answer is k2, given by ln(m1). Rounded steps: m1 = 13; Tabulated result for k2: 2.5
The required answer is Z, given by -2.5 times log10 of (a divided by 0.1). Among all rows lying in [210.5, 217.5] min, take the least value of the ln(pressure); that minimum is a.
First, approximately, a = 4.471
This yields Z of -4.13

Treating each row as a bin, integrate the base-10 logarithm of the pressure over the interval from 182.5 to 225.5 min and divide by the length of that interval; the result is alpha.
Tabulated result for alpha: 1.96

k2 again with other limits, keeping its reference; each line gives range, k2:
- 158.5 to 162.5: 2.5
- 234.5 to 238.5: 2.1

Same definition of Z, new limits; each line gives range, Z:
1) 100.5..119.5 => -4.10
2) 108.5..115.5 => -4.10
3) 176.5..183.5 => -4.10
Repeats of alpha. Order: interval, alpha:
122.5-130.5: 1.90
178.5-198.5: 1.94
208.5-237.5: 1.94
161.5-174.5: 1.89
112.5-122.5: 1.91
